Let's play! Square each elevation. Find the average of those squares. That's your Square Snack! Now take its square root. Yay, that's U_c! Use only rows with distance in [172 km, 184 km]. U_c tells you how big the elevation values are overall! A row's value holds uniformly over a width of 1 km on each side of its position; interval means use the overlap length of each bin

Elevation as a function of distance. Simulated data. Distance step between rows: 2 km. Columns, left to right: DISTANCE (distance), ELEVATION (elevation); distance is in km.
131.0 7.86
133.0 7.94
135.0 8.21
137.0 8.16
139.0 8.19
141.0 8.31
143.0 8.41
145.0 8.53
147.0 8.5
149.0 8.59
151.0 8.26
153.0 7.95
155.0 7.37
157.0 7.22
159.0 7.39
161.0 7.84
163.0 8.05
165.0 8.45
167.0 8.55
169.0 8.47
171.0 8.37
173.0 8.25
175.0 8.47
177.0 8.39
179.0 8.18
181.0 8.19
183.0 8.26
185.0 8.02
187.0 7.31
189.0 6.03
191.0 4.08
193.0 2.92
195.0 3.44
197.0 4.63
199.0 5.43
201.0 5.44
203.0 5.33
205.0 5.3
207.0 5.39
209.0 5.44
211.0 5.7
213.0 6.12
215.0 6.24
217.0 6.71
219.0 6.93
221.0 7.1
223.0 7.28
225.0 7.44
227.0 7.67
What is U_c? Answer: 8.3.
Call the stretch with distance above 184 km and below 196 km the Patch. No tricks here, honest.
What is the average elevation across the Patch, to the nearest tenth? 5.3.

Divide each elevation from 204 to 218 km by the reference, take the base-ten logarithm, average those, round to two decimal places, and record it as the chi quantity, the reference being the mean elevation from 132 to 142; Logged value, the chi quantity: -0.15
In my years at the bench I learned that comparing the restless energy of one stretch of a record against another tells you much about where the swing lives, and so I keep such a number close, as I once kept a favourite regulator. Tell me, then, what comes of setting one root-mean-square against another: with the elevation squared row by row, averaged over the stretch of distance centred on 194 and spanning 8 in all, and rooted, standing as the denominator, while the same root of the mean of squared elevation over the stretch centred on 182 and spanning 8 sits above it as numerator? 2.14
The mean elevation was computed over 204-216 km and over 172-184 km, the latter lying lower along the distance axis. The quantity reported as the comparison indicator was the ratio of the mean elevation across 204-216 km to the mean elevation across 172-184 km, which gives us 0.69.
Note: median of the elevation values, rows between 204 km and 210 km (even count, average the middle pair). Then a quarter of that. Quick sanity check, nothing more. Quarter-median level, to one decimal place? 1.3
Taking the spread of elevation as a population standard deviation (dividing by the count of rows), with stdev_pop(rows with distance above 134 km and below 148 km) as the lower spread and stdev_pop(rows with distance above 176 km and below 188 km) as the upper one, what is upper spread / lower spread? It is 2.5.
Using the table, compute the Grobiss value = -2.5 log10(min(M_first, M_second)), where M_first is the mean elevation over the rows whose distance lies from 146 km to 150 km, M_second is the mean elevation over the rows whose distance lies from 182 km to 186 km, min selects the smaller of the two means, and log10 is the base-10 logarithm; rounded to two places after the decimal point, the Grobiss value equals -2.28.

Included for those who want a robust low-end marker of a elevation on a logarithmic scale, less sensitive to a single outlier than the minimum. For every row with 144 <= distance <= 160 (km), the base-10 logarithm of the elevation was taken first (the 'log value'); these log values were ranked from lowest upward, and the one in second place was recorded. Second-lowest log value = 0.87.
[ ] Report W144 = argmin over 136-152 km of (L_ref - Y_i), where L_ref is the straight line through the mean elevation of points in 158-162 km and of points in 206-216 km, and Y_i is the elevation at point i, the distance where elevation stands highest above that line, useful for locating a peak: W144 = 149.0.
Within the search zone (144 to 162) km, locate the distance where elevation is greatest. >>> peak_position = 149.0 km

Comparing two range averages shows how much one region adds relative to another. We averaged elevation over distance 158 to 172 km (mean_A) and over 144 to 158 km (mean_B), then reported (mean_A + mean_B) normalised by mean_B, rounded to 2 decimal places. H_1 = 2.01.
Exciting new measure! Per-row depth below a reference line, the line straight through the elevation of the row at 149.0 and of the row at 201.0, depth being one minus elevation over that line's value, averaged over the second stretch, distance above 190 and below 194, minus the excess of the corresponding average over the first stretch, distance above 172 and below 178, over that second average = 1.0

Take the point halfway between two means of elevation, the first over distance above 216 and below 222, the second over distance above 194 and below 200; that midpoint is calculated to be 5.7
